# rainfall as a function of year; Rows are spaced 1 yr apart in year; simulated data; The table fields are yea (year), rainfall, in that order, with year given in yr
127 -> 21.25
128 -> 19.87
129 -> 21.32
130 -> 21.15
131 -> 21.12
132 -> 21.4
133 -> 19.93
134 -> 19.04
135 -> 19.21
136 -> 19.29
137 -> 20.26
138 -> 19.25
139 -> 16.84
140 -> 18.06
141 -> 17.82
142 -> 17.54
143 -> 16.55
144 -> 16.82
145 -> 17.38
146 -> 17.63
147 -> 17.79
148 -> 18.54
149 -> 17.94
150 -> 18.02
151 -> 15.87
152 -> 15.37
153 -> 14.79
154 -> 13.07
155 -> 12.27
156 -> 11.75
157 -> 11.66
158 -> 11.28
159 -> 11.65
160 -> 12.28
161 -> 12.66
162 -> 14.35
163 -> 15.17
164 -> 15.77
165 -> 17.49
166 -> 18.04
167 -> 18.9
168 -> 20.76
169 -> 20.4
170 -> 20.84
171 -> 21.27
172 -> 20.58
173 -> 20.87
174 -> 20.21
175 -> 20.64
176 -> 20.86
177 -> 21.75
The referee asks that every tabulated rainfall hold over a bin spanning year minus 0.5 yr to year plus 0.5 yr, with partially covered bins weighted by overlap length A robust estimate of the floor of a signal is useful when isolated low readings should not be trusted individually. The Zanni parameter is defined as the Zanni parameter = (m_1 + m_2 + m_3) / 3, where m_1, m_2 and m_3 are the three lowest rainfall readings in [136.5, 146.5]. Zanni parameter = 17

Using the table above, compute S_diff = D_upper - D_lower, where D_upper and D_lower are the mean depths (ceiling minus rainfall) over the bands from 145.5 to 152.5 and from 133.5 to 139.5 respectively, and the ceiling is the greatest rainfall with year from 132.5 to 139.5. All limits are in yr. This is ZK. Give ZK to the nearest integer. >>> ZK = 2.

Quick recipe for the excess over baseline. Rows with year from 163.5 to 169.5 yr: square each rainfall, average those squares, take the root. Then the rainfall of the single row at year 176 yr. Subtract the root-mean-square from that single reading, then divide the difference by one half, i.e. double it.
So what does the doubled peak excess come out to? 4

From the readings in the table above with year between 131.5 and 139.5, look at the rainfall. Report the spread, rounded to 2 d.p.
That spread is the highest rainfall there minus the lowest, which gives 4.56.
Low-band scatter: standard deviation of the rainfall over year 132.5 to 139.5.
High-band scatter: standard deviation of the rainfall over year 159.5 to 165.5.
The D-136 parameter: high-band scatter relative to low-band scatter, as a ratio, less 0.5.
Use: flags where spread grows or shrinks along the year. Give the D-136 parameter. 1.3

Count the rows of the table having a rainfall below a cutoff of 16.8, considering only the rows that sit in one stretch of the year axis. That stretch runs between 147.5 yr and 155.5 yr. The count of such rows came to 5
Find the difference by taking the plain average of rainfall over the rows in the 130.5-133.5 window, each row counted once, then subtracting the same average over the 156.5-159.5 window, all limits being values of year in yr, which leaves 9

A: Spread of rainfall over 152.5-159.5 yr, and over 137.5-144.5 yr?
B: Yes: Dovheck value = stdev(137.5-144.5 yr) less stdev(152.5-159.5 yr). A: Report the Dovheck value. -0.3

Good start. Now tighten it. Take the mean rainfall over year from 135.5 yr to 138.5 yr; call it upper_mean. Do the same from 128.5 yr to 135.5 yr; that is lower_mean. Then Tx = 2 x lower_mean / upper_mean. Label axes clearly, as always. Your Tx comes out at 2.1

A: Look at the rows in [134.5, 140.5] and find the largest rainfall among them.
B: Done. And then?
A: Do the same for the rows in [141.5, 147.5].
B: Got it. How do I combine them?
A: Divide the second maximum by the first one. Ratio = 0.88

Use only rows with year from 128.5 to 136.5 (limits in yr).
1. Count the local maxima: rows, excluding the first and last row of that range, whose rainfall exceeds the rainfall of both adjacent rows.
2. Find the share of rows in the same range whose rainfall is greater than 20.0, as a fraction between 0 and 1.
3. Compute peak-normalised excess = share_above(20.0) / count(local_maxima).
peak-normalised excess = 0.50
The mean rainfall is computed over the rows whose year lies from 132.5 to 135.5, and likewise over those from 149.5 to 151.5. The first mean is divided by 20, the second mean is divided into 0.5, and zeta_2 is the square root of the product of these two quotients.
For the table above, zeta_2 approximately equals 0.169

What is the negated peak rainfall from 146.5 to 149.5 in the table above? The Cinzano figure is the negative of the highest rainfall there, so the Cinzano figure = -18.5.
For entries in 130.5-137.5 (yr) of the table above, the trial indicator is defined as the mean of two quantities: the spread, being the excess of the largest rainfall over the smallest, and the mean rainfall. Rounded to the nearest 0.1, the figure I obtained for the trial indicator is 11.2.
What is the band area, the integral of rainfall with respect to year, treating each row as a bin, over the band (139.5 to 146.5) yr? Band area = 122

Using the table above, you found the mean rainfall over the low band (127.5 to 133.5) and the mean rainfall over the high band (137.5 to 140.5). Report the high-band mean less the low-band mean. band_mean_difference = -2.7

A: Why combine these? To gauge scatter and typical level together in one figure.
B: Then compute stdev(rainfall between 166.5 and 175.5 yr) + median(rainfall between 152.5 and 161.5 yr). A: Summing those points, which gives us 12.9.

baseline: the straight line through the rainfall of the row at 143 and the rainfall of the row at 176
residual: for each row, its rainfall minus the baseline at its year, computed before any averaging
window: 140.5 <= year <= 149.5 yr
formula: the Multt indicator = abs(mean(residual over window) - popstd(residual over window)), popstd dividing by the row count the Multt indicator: 0.3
